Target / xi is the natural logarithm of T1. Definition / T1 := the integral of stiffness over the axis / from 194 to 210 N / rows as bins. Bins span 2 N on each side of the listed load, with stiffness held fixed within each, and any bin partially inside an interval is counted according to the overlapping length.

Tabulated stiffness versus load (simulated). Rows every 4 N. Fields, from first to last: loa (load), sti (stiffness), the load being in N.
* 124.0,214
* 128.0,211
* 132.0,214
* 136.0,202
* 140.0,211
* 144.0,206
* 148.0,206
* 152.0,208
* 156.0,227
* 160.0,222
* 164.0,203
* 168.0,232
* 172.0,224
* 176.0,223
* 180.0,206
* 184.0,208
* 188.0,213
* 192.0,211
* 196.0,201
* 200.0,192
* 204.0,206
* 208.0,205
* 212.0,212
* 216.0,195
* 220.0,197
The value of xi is 8.08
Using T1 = 3216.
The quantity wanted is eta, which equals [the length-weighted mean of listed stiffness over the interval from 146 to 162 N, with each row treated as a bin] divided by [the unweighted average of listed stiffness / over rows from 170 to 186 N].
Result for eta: 1.00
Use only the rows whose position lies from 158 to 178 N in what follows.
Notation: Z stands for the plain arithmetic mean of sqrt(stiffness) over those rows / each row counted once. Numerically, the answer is 14.9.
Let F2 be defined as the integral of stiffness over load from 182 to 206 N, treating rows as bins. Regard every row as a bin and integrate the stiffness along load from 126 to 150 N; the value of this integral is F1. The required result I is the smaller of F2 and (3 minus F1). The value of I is -4997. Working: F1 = 5000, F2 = 4924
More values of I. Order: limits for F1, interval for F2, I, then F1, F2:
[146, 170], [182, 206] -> -5189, 5192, 4924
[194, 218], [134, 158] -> -4841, 4844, 5040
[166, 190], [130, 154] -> -5221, 5224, 4988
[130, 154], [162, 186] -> -4985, 4988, 5184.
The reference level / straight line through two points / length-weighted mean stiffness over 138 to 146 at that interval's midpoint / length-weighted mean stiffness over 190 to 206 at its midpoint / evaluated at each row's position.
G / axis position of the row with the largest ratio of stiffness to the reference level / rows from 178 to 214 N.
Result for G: 212.0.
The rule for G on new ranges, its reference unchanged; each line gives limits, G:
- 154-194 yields 168.0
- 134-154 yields 140.0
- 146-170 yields 168.0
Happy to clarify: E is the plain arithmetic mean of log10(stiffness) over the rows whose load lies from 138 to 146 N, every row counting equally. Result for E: 2.32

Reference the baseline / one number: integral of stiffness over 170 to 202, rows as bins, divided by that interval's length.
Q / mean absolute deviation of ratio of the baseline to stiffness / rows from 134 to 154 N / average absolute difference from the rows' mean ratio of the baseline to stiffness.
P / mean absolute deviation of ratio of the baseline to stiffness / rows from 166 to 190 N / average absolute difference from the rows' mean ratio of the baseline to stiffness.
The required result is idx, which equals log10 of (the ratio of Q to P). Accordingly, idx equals -0.53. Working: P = 0.038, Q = 0.011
